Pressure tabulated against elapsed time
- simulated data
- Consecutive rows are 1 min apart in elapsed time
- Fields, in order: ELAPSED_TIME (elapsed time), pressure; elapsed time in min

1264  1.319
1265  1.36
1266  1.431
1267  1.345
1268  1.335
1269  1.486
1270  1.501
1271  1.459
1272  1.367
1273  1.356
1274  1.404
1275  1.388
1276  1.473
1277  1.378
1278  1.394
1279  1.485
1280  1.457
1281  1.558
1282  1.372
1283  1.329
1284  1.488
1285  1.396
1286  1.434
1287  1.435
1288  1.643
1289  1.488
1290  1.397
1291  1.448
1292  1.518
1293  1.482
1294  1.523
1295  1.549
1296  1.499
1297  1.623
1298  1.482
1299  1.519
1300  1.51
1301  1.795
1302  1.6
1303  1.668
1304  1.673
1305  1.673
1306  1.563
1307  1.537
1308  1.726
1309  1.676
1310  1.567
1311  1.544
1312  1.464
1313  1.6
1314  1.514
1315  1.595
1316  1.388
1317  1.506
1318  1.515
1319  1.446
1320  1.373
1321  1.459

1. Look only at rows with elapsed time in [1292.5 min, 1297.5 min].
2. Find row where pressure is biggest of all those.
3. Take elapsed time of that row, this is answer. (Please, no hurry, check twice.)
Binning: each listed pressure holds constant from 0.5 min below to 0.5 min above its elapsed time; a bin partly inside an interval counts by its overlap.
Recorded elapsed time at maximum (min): 1297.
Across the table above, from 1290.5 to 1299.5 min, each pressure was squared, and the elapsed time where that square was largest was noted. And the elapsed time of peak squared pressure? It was 1297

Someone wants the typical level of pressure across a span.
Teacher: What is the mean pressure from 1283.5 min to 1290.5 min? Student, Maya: 1.47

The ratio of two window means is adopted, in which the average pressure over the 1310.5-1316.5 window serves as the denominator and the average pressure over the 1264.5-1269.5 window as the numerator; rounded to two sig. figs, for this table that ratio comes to 0.92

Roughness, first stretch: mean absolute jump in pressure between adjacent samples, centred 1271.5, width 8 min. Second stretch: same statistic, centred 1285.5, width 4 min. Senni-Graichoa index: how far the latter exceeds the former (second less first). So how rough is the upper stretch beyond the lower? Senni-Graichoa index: -0.0099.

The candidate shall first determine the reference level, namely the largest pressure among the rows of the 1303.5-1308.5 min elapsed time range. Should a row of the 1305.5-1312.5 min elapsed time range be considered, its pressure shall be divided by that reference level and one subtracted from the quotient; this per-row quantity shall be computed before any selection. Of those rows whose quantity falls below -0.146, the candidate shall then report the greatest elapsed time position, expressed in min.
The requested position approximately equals 1312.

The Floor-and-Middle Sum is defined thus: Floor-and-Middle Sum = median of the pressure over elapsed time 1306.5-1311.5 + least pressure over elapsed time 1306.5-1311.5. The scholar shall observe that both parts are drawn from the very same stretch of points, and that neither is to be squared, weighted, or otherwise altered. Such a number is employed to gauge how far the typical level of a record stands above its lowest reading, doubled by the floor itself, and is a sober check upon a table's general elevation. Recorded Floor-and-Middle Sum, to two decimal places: 3.10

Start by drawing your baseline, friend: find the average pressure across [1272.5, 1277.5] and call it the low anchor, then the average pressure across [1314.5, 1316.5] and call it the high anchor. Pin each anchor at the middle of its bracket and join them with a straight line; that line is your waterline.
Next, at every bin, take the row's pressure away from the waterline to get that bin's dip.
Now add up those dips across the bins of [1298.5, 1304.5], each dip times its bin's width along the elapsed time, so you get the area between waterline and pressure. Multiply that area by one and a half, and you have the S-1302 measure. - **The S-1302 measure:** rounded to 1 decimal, -1.5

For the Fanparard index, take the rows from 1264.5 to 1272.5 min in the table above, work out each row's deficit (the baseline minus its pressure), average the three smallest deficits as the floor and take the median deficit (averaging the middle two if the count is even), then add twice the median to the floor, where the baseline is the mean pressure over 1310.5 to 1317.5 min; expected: 0.27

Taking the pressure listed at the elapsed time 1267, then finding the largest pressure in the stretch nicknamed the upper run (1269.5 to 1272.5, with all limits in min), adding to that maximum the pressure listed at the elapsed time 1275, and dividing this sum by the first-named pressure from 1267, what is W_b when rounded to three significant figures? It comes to 2.15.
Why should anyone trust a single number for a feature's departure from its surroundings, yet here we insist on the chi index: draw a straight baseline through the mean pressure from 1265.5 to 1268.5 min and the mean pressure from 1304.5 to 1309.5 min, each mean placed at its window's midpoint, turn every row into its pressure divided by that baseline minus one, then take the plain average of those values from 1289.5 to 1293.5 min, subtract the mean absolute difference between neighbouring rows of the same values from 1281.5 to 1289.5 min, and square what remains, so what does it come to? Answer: 0.013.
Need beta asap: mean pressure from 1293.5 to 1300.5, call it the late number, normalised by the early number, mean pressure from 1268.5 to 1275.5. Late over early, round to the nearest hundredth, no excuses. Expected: 1.07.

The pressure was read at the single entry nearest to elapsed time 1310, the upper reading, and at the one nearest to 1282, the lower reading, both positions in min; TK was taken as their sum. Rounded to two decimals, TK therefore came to 2.94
